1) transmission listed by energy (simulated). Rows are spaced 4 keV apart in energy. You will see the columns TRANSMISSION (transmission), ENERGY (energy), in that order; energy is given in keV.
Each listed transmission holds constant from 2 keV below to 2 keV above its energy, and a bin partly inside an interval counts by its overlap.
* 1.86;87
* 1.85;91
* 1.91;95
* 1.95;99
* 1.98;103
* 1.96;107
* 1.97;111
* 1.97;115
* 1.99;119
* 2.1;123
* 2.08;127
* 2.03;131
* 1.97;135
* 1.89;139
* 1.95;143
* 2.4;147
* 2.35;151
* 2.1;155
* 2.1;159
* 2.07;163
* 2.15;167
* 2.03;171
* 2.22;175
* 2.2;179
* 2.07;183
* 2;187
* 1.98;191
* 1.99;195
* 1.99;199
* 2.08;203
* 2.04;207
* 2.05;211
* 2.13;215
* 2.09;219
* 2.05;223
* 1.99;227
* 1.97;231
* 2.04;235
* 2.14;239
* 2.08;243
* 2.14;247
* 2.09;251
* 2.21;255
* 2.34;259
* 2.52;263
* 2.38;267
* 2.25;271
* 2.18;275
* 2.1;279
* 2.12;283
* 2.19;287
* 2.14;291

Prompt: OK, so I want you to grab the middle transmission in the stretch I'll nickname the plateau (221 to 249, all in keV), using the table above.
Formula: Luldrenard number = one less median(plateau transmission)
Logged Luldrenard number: -1.05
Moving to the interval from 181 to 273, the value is -1.08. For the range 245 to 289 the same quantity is -1.19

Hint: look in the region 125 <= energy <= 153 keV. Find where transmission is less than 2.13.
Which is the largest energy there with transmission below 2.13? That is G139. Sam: 143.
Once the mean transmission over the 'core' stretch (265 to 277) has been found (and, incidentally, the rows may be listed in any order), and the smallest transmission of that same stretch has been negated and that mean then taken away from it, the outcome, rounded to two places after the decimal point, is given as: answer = -4.45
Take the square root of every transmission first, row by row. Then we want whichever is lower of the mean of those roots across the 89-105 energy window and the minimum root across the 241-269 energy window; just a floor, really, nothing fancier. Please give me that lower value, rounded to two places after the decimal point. 1.39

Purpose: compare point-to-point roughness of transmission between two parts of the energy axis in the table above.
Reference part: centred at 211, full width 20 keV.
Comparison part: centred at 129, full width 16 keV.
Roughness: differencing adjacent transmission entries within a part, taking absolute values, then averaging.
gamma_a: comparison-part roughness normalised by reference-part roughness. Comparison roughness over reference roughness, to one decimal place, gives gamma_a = 1.0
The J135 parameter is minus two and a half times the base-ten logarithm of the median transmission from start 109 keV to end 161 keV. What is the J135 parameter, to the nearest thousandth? -0.769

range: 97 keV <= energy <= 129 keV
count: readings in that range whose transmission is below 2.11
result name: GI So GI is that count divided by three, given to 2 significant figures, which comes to 2.7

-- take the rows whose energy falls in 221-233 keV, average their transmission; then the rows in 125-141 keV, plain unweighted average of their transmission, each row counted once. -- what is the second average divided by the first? 0.99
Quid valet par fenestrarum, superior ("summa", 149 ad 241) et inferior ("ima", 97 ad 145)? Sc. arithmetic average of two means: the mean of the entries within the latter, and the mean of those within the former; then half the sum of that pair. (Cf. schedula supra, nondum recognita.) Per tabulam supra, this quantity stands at 2.03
